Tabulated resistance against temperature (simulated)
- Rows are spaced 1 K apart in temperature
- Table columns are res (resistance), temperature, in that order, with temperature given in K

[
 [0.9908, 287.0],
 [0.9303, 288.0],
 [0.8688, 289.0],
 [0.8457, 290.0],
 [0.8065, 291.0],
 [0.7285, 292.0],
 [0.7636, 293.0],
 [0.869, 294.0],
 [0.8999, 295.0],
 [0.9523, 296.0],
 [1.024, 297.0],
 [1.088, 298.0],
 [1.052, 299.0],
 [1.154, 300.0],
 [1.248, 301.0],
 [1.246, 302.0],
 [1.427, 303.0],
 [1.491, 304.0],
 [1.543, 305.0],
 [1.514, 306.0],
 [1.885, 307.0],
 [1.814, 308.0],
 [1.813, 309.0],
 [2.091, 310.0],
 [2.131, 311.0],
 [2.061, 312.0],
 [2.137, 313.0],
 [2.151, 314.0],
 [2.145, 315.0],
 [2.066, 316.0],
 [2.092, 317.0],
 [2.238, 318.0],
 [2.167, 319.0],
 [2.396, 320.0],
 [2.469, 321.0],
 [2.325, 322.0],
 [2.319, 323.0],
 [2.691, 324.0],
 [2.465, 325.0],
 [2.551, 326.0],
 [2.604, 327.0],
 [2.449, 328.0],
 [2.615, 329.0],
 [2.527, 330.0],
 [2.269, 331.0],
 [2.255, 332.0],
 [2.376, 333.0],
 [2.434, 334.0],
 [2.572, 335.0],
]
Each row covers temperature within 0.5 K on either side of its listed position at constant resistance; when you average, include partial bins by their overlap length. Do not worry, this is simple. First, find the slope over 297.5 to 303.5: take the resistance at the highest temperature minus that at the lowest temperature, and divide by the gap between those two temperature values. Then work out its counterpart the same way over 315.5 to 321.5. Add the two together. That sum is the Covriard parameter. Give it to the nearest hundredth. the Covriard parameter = 0.15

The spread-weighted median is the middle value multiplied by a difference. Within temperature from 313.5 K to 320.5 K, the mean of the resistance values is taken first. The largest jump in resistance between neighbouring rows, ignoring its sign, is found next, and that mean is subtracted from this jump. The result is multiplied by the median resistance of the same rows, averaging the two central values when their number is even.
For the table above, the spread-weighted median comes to -4.2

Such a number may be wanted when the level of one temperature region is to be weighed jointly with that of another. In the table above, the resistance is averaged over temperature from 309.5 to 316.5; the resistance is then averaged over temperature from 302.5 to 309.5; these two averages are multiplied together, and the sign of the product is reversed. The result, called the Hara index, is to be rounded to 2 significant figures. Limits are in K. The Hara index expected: -3.5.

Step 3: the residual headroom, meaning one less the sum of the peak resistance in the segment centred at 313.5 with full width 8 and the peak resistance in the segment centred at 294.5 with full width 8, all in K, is -2.2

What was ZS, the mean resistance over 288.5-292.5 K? 0.81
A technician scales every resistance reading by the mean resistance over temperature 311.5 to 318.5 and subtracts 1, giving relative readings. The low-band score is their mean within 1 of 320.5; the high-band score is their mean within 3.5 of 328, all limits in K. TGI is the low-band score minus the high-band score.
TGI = -0.03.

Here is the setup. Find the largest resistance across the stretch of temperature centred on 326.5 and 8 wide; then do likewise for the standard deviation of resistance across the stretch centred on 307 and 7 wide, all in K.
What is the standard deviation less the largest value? -2.5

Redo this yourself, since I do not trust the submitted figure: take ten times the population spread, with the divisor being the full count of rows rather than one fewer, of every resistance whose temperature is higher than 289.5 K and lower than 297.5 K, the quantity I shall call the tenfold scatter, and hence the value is 0.91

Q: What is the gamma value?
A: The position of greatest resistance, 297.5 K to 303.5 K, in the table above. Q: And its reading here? 303.0 K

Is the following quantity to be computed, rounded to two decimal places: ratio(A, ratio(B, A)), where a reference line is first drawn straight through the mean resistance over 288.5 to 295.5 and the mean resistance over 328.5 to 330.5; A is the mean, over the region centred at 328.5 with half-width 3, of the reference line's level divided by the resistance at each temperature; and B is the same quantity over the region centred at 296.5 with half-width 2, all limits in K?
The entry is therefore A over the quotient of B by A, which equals 0.98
